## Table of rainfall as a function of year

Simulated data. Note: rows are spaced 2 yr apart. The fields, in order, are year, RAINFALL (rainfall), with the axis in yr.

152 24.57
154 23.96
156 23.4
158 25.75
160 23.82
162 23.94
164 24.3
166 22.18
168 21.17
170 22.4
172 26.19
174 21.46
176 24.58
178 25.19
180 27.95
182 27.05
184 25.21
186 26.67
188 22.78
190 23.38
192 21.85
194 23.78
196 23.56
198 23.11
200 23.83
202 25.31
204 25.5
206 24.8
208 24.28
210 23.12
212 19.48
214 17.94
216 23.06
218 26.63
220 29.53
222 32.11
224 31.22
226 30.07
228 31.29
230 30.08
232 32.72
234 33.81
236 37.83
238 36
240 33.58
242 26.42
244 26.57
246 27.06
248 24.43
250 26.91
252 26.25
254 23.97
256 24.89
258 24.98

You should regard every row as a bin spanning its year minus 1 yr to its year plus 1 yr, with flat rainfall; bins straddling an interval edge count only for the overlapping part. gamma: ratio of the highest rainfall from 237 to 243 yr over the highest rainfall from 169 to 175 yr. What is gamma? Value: 1.4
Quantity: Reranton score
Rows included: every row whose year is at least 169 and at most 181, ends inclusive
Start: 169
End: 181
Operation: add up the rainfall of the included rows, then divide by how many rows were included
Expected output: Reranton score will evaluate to 24.6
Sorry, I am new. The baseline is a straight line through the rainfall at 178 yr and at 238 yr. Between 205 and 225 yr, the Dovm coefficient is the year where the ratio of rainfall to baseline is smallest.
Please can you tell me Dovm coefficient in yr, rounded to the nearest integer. 214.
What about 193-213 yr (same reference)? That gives 212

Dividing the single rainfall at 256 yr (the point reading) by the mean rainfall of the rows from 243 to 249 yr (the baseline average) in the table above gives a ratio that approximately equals 0.96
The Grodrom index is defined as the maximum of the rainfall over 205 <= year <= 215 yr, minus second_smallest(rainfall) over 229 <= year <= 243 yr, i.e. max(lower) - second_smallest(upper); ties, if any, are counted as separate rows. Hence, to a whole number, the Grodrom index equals -5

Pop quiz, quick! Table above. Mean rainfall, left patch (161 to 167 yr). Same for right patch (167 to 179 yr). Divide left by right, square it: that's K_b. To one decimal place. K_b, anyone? 1.0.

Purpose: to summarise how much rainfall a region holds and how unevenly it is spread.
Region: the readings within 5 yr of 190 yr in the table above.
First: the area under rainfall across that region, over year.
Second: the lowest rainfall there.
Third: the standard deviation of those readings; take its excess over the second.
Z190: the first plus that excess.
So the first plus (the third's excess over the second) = 217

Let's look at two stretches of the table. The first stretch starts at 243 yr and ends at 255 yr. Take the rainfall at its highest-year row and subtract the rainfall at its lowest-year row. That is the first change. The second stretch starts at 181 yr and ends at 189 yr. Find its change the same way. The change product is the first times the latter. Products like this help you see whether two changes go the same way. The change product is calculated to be 11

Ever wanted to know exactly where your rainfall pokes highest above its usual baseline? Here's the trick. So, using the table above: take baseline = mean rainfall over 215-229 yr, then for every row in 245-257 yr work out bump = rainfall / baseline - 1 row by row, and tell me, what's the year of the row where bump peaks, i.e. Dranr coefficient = 246 yr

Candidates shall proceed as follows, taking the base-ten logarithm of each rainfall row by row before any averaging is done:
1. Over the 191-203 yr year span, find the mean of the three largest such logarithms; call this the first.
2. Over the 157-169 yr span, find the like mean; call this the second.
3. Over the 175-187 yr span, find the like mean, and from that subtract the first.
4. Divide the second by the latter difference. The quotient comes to 28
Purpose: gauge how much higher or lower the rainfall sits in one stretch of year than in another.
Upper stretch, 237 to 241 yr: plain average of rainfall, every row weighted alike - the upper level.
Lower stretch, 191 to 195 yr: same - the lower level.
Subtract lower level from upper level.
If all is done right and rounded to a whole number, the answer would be 12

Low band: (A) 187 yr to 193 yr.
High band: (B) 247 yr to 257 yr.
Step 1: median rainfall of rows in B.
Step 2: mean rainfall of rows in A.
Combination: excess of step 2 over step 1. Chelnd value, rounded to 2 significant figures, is -2.2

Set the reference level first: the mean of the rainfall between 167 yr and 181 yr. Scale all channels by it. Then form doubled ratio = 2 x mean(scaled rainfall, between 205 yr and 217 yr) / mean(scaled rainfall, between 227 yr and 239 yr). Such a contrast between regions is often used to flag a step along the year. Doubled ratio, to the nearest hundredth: 1.32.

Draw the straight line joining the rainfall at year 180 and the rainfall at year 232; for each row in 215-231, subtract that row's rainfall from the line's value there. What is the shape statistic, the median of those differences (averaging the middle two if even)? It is 2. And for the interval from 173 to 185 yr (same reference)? 3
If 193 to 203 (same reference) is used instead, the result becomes 6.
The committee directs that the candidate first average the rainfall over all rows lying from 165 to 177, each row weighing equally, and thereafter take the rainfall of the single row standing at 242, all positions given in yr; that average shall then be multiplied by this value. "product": 608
